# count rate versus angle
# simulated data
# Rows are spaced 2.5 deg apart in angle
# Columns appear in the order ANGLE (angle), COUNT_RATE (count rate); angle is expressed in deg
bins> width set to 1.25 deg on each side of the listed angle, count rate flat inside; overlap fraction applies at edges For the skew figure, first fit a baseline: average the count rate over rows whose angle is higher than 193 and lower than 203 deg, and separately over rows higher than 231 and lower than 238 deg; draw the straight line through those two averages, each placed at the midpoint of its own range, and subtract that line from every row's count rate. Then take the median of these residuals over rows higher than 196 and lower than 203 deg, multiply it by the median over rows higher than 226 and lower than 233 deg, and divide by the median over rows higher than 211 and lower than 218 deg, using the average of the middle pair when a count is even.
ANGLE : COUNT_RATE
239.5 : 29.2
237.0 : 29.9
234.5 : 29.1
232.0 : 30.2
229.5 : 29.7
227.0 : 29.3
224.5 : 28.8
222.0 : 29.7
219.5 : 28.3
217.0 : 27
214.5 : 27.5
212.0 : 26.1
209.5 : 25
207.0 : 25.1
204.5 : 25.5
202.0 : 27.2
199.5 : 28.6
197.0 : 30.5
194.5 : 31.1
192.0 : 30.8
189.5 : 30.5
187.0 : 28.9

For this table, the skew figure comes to 0.01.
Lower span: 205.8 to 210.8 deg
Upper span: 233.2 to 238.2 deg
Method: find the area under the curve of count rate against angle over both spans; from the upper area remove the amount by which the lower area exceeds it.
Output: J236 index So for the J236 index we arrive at 170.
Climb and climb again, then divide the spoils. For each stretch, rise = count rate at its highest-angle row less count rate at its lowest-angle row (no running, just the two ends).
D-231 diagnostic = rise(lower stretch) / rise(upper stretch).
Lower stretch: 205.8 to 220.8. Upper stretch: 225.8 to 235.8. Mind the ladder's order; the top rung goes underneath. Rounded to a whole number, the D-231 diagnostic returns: -16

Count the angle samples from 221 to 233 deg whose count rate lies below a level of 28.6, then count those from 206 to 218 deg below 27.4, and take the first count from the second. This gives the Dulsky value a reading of 4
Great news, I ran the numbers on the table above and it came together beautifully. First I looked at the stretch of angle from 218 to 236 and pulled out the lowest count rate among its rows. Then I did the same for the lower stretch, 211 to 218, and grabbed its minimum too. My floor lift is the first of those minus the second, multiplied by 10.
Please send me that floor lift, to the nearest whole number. 22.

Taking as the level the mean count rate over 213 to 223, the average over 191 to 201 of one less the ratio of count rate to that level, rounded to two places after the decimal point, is -0.08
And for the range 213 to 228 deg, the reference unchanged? -0.01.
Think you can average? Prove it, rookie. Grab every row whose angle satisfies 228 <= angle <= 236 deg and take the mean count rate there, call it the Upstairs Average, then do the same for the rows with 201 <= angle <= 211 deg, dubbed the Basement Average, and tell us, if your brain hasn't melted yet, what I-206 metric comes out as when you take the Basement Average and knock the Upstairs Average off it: -4.0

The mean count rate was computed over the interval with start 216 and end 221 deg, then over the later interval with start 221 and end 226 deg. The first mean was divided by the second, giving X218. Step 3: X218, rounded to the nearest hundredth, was 0.95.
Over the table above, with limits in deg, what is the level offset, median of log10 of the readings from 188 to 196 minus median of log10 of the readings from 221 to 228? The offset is 0.022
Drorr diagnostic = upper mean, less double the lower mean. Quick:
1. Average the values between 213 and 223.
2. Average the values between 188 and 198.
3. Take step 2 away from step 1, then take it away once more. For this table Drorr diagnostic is -33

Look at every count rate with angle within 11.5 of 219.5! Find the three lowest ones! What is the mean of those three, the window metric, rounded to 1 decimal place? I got 26.0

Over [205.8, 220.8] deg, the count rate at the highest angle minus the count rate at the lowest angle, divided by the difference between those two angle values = 0.3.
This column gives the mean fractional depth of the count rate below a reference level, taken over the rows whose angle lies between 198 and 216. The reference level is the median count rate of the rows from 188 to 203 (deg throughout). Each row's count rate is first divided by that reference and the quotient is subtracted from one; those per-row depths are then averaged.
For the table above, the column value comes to 0.13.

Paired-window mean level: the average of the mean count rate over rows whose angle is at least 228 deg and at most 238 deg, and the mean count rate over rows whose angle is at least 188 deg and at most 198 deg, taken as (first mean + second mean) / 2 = 30.2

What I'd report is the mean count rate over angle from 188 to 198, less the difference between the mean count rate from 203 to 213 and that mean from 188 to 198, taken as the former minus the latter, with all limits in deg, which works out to 36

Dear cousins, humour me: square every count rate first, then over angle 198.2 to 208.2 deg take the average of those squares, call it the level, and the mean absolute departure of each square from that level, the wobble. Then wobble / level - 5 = -4.90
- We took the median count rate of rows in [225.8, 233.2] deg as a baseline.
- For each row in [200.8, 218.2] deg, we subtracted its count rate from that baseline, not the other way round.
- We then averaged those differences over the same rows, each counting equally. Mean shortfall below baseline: 3.5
